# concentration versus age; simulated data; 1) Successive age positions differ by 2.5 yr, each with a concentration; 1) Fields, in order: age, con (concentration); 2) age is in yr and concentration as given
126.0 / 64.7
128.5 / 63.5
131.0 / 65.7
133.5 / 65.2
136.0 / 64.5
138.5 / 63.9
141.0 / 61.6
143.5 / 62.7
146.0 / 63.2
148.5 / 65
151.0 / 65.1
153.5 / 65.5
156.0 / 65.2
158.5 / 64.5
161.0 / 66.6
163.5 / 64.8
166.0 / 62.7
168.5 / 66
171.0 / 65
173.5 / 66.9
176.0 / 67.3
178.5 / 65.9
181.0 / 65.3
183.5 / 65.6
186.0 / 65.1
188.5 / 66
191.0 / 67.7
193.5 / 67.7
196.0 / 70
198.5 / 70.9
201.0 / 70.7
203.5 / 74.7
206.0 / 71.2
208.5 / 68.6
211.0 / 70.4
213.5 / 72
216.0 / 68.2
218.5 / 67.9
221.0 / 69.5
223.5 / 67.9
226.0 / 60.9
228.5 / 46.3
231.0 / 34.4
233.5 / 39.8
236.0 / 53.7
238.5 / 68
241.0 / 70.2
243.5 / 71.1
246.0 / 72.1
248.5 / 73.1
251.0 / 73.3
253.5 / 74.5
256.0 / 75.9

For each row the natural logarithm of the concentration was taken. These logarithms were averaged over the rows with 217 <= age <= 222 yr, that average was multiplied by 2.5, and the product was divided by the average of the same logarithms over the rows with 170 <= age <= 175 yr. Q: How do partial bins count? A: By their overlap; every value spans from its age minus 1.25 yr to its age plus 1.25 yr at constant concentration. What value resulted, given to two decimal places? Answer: 2.52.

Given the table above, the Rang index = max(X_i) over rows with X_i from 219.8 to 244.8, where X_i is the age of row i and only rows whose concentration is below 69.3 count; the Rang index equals 238.5 yr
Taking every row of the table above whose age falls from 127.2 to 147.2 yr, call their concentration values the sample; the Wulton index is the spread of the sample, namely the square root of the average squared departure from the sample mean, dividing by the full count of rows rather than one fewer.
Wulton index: 1.3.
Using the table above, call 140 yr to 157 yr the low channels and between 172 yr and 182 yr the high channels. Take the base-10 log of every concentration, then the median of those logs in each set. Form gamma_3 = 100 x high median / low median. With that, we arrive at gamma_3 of 101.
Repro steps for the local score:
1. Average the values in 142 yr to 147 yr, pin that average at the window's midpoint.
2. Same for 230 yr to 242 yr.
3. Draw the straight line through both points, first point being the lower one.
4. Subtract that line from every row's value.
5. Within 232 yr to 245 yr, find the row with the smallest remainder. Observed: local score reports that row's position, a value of 233.5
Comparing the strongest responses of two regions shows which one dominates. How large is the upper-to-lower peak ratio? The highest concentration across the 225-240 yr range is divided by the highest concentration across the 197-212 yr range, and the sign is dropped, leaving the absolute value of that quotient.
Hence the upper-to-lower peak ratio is 0.91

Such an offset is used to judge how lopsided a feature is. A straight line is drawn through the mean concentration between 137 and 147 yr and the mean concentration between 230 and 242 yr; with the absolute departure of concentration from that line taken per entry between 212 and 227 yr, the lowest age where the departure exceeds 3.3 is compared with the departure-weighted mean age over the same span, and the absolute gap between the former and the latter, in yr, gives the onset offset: 5.5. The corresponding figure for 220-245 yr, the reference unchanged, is 12.0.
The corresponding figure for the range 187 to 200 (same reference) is 5.7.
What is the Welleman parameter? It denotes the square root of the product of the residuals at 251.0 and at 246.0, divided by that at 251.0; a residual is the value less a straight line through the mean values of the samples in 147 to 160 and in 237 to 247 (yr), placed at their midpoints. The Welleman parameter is 0.8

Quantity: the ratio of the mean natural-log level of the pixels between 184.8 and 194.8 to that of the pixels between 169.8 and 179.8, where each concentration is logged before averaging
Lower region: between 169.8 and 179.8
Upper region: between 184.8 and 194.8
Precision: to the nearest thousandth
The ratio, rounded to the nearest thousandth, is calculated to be 1.001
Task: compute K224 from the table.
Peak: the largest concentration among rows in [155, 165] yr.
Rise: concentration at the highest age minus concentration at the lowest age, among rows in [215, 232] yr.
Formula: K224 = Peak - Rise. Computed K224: 100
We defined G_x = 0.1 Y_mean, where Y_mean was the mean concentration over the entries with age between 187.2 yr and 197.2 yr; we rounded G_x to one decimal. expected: 6.8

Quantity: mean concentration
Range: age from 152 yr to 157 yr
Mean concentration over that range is 65.3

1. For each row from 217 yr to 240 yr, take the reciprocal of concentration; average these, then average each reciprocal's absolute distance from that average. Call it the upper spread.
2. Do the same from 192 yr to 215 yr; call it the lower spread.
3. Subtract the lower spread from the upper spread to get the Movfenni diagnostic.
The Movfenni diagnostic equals 0.0040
